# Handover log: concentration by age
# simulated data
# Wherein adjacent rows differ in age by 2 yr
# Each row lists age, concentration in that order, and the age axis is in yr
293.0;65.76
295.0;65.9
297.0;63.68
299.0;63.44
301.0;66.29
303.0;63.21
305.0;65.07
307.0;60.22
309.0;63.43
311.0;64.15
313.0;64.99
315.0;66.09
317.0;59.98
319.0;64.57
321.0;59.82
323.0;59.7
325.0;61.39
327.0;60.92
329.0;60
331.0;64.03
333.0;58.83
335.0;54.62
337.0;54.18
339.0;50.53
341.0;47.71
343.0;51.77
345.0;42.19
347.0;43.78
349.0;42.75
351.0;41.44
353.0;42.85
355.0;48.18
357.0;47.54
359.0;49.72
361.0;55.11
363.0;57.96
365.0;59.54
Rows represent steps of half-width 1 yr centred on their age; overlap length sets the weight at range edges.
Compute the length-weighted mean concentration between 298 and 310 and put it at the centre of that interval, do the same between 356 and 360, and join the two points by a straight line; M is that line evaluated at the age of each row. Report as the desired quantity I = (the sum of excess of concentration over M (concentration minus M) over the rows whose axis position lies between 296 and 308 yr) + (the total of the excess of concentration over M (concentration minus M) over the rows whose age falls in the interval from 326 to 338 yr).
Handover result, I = 14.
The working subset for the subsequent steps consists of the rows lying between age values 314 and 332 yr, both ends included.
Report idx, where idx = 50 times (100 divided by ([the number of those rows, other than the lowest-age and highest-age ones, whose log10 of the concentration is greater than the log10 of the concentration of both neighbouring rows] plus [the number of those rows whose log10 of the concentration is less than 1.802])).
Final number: 625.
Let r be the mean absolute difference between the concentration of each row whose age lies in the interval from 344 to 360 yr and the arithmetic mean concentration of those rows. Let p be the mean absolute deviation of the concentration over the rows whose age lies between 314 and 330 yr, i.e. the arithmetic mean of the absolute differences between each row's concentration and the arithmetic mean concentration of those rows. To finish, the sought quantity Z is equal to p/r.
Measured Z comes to 1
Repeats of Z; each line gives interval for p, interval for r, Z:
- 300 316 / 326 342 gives 0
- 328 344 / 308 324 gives 2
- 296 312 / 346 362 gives 0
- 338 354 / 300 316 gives 2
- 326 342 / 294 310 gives 3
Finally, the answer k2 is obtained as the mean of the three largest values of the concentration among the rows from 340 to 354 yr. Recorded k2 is 48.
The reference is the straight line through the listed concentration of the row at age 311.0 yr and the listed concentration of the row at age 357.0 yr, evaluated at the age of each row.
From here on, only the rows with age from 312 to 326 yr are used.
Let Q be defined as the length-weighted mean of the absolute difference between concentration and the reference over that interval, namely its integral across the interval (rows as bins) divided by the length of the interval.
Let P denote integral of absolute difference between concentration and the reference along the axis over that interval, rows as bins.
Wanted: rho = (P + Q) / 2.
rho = 14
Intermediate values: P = 27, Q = 1.9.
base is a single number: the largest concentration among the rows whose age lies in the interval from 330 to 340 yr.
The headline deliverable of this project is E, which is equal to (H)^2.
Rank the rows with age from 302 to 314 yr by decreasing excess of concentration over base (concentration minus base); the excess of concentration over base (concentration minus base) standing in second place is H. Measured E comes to 1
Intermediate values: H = 1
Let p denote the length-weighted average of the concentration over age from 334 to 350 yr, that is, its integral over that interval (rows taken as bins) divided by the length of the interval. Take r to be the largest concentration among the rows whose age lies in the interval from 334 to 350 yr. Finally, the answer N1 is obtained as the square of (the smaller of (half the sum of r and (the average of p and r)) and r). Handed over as 2817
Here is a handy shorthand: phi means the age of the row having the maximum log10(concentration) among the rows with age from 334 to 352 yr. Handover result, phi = 335.0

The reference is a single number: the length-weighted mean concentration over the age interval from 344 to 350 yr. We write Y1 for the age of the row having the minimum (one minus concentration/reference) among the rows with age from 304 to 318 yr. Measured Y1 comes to 315.0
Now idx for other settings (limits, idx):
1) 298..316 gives 1250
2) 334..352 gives 455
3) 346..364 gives 500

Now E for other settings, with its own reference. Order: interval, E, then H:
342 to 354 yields 410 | -20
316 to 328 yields 7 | -3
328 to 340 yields 16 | -4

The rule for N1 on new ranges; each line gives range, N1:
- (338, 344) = 2635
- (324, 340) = 3911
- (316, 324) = 4055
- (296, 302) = 4334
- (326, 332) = 4024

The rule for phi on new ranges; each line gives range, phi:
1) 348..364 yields 363.0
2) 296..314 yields 301.0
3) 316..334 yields 319.0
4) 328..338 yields 331.0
